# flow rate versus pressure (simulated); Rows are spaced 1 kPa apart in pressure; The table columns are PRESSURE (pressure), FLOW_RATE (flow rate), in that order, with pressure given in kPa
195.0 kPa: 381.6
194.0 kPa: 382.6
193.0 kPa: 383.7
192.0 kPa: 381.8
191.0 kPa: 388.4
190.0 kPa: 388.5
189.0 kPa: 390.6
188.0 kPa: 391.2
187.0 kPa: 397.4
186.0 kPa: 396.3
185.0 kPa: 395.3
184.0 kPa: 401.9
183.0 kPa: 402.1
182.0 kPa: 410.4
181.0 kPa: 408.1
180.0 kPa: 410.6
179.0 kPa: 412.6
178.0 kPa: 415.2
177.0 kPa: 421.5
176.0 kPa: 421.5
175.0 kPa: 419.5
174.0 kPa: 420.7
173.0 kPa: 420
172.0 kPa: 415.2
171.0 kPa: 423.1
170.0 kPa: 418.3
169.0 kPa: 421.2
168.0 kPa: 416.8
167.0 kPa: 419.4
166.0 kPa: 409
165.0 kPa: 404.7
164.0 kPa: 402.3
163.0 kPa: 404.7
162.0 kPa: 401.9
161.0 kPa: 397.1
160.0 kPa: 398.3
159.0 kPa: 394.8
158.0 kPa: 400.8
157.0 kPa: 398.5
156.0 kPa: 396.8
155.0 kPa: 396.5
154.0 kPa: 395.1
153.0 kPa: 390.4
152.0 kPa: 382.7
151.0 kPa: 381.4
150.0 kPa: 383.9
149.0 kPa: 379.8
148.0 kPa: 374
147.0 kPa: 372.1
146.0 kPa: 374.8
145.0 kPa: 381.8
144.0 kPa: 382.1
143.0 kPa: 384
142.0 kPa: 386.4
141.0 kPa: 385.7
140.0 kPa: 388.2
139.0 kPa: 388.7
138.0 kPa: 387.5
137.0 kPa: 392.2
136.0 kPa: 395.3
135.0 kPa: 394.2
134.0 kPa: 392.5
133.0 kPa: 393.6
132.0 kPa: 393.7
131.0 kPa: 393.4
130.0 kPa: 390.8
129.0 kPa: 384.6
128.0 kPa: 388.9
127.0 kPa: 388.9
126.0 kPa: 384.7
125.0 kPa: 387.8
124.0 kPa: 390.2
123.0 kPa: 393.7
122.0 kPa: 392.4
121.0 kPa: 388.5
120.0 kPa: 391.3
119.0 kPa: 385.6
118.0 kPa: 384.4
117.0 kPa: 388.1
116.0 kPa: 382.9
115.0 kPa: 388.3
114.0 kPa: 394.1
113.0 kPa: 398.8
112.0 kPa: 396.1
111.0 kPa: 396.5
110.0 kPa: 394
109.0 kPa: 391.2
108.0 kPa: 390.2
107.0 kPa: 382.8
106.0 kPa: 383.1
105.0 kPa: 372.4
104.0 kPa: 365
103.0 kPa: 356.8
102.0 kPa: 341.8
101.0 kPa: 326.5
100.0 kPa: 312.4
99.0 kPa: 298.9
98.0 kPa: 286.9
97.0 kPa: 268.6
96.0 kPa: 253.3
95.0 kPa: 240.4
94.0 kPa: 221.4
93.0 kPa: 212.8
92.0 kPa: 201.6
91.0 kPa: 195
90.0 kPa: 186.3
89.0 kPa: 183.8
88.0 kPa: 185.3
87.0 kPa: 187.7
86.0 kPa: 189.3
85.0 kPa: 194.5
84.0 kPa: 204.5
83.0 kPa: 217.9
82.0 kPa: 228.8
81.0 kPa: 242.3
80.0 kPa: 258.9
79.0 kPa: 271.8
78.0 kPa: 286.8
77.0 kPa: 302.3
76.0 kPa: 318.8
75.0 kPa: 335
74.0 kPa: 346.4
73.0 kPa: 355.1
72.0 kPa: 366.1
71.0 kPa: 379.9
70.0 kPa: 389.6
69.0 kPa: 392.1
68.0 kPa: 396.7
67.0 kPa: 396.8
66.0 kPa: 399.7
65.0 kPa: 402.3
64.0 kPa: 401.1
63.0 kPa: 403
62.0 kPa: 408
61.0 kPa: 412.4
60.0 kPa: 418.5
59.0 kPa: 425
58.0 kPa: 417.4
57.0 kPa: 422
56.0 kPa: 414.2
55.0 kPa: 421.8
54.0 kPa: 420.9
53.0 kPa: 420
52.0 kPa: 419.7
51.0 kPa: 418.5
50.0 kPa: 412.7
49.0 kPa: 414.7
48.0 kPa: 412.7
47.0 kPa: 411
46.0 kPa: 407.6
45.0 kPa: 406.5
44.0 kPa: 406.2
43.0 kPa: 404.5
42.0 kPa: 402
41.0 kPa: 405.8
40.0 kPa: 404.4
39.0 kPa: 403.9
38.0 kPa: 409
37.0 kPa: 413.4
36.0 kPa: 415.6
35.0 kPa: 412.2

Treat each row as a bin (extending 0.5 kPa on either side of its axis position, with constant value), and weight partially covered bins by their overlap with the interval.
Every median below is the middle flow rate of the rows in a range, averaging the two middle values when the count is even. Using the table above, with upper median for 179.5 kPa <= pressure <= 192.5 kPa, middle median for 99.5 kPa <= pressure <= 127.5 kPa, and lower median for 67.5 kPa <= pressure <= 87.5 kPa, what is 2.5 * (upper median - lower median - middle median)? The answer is -716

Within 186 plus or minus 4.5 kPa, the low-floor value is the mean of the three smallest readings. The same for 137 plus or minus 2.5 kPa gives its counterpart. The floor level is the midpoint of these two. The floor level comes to 390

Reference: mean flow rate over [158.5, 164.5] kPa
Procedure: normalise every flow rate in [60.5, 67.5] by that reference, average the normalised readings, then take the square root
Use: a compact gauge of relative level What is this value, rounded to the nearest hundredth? 1.00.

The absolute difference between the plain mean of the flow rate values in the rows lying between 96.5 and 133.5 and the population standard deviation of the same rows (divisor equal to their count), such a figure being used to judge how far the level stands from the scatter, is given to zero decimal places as 342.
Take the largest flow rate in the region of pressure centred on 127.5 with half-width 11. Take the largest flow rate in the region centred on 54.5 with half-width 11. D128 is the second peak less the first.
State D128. 30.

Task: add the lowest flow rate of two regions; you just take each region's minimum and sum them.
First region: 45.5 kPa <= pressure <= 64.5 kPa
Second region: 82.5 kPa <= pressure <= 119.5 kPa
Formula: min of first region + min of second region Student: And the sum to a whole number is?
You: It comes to 585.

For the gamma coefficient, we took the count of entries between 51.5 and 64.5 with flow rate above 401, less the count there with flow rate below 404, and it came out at 11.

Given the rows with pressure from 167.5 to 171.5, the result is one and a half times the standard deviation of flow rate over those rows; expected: 4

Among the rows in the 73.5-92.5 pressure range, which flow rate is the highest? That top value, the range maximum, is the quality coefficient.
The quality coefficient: 346.4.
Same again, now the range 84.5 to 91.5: 195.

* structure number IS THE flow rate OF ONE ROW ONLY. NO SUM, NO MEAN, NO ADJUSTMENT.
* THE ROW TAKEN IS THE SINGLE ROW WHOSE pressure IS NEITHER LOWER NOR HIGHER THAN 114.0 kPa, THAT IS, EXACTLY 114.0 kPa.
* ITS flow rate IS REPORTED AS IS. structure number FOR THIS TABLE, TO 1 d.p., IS 394.1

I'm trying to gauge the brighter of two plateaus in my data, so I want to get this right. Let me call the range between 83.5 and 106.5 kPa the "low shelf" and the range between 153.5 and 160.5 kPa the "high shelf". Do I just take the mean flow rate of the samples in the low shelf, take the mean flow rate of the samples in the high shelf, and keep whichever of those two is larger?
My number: 397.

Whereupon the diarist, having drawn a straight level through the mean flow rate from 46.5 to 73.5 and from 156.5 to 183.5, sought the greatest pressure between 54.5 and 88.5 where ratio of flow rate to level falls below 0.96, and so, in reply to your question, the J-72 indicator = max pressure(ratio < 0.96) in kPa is 88.0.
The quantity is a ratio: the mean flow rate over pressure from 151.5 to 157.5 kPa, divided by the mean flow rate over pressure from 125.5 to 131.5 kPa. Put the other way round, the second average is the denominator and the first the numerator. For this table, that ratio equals 1.01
